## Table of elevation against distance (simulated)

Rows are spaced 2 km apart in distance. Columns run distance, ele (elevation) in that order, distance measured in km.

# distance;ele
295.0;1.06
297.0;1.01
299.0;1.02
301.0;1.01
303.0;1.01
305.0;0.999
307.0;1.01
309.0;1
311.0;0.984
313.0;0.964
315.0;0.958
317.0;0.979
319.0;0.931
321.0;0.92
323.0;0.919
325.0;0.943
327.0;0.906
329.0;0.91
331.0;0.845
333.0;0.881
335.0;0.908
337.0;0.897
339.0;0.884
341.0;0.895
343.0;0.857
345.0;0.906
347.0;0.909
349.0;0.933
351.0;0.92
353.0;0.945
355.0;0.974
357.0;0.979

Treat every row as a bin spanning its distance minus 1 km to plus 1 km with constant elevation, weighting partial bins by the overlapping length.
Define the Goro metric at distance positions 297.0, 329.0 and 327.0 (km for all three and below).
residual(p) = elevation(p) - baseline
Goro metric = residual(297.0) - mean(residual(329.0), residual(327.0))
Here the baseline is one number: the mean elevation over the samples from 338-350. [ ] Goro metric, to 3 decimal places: 0.102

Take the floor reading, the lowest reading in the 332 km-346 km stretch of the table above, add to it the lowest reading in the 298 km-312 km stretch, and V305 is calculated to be 1.84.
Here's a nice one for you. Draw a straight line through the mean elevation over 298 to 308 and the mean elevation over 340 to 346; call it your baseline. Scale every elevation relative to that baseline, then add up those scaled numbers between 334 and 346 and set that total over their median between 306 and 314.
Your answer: 5.9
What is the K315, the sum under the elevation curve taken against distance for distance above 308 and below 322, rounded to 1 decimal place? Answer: 13.5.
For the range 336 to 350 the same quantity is 12.6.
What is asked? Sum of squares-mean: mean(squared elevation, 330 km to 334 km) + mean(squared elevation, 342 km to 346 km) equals 1.52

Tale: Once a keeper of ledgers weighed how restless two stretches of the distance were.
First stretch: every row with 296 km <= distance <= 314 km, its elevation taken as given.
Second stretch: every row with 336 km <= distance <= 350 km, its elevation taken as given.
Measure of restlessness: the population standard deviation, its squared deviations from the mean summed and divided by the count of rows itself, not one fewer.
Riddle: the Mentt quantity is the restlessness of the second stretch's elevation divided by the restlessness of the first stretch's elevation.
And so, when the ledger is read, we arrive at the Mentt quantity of 1.34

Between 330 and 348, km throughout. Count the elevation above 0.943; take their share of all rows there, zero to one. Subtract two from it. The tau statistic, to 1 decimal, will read -2.0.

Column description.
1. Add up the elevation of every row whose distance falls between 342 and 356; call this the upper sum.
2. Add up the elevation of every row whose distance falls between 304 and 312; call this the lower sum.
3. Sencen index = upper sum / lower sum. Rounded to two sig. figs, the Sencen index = 1.6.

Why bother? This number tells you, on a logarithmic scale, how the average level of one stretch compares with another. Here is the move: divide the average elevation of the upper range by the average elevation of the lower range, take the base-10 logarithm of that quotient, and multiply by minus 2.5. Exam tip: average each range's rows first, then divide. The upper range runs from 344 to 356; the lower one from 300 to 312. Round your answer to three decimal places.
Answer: 0.080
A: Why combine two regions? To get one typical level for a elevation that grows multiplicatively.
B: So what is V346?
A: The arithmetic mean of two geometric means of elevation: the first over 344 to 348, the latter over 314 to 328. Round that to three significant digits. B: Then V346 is 0.922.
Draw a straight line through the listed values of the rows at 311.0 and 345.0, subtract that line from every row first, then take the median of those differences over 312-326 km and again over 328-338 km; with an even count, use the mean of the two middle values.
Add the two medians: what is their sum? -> -0.050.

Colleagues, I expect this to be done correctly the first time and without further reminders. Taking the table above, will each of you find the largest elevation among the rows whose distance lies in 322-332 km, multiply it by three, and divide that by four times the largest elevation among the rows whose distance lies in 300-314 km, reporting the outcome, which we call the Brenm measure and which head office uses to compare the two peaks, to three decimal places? 0.700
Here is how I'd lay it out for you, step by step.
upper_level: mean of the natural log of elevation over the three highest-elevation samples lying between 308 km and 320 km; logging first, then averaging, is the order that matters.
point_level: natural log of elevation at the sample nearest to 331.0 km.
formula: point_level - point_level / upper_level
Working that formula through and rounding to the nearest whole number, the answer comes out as -14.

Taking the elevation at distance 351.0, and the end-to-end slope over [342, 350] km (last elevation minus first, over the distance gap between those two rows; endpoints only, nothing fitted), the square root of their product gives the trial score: 0.11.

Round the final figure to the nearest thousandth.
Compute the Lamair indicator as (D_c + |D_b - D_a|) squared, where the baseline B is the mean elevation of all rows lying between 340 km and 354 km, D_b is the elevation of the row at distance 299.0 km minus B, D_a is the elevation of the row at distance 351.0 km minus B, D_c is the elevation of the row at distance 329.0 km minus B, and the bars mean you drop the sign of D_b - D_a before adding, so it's 0.010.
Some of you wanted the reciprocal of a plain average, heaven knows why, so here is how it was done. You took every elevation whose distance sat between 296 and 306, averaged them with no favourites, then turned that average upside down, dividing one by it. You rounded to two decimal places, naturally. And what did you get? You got 0.99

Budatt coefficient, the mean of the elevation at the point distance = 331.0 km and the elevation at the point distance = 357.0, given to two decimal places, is 0.91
